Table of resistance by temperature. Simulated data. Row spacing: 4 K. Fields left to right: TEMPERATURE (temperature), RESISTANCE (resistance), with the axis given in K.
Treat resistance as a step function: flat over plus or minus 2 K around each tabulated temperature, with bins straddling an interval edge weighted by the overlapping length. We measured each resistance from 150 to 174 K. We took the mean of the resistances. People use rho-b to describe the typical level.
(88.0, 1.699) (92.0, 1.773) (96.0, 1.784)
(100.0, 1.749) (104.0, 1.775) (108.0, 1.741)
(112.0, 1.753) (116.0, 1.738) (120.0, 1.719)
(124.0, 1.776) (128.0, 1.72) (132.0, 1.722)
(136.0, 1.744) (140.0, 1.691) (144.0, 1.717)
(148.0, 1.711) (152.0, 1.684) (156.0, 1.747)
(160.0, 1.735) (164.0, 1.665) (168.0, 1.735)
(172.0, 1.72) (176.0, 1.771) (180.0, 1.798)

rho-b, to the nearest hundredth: 1.71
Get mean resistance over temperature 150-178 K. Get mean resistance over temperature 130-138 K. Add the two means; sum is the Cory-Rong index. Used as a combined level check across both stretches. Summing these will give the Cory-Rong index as 3.455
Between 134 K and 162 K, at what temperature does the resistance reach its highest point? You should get 156.0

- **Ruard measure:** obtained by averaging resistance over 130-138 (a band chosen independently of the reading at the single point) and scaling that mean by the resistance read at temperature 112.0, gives 3.04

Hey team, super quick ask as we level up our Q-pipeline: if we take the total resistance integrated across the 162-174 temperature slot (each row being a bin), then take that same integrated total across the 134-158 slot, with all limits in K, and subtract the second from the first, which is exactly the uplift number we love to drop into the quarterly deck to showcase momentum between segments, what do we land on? -21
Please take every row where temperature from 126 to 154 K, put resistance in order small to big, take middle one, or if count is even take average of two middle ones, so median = 1.72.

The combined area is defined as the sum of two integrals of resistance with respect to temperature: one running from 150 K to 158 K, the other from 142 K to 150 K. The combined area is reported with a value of 27.4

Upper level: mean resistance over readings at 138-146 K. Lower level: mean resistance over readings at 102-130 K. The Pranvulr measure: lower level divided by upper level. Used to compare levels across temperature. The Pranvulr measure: 1.02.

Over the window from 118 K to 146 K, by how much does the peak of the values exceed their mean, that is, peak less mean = 0.049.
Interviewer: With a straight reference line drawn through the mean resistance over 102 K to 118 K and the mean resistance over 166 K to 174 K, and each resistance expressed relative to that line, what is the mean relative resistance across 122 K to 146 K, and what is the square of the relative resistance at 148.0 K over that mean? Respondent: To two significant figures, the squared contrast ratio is 0.99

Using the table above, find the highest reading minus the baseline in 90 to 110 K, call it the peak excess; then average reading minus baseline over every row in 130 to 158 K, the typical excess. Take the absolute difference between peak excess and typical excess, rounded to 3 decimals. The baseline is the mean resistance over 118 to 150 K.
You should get 0.067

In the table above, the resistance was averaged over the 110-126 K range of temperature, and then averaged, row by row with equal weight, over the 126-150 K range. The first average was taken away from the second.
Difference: -0.029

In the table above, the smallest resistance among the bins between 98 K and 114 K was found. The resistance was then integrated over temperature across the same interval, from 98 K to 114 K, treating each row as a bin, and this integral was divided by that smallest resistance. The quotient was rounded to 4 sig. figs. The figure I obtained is 16.12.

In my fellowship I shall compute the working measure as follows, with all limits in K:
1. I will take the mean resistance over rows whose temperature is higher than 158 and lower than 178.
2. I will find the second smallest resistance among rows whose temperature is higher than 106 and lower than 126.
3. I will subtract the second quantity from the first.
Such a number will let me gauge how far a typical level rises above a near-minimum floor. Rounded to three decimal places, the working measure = -0.013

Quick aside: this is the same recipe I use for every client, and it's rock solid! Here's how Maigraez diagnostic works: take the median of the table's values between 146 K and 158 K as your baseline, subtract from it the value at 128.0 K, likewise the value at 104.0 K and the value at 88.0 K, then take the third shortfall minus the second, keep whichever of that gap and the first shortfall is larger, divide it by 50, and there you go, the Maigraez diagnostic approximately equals 0.0015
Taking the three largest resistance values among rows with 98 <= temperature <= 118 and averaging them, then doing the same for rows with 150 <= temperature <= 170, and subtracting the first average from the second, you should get -0.0200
